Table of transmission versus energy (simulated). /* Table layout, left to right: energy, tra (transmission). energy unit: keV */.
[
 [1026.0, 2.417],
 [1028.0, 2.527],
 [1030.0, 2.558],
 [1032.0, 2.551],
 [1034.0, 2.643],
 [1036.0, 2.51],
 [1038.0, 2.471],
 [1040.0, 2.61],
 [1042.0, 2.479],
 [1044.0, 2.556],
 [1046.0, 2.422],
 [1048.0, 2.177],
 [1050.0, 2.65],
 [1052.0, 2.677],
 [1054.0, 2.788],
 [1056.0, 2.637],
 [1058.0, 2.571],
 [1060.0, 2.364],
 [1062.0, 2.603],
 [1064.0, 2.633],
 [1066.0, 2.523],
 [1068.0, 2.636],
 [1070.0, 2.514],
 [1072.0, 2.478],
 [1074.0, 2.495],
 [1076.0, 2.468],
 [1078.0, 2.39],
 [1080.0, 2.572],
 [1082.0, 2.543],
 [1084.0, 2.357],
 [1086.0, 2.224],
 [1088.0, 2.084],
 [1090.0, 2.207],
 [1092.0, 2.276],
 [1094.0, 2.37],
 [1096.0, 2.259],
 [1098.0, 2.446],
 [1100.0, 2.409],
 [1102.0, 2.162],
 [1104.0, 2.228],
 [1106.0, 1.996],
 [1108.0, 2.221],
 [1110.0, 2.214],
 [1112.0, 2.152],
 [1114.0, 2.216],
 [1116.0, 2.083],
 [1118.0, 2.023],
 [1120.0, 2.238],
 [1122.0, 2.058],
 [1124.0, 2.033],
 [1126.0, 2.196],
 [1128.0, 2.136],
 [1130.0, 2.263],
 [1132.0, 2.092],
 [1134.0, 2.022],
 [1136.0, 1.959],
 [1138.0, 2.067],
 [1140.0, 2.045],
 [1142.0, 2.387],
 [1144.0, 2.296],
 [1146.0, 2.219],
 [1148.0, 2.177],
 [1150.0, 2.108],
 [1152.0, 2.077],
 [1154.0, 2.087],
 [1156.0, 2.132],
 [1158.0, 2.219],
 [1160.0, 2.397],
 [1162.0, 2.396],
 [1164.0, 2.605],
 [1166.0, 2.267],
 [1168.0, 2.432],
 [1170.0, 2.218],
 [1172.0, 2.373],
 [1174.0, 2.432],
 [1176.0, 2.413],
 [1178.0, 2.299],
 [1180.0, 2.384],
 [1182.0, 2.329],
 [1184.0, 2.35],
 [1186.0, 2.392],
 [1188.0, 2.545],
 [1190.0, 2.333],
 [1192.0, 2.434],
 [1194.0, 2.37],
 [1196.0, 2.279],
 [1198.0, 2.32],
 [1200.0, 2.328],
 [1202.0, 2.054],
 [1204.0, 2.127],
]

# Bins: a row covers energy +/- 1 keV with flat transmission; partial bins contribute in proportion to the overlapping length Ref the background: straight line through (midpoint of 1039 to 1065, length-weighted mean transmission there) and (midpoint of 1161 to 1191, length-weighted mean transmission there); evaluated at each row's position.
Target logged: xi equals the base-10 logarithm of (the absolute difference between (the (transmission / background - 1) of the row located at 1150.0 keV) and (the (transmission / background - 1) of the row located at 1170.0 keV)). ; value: -1.25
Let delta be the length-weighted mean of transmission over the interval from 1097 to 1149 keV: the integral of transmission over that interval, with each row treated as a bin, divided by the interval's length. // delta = 2.17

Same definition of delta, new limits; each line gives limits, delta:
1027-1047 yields 2.53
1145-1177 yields 2.28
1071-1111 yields 2.32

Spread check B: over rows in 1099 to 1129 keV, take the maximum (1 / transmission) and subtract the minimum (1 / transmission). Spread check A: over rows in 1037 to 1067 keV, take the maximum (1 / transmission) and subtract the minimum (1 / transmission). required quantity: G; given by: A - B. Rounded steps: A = 0.101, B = 0.0859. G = 0.015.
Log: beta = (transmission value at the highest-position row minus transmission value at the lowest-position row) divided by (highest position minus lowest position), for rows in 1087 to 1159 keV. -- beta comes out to 0.002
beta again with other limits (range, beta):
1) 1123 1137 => -0.006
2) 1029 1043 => -0.007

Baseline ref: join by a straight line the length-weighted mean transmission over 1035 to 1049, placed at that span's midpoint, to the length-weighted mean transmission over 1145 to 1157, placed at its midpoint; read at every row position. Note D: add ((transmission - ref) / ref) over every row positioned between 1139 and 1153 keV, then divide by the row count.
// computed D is 0.02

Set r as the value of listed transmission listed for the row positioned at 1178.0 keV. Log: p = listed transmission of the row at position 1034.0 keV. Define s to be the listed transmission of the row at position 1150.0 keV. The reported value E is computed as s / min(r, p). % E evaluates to 0.92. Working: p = 2.643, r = 2.299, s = 2.108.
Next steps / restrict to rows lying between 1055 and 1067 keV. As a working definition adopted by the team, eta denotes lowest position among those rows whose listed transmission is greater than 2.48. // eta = 1056.0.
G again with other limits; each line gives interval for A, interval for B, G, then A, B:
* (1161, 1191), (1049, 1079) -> 0.003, 0.067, 0.0643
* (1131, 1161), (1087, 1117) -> 0.001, 0.093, 0.0922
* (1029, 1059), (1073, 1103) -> 0.010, 0.101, 0.0910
